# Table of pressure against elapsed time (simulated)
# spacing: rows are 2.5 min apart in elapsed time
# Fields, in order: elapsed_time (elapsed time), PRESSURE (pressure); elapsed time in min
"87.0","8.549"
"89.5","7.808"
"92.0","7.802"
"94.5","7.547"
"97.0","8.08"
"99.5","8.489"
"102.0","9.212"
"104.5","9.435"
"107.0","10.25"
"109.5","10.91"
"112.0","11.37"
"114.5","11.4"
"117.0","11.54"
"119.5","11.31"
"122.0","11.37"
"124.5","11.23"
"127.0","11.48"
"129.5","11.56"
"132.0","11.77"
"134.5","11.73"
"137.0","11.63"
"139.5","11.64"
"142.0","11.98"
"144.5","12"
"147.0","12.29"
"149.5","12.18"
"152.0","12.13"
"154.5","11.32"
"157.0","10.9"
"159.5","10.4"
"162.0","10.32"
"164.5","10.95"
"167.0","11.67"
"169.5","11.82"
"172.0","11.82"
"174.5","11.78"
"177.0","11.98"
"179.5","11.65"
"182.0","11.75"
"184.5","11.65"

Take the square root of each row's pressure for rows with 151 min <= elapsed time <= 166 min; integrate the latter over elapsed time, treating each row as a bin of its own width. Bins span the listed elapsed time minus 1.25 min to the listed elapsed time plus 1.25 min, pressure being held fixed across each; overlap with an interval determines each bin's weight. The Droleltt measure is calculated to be 49.7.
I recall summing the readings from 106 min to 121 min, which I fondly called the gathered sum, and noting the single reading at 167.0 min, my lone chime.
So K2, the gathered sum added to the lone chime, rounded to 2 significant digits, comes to 78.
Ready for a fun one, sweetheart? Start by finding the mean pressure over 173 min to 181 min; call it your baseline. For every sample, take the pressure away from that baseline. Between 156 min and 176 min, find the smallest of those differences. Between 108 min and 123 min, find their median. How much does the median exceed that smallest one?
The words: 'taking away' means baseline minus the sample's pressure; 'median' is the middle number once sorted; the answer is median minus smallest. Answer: 0.45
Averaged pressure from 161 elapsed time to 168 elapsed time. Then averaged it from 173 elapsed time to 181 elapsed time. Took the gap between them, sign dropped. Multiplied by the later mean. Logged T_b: 10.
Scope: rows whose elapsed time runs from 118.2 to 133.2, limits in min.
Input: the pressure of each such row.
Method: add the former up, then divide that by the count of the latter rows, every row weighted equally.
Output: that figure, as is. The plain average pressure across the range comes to 11.45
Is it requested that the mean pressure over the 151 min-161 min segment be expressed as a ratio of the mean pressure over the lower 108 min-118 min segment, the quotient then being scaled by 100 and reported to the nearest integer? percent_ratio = 99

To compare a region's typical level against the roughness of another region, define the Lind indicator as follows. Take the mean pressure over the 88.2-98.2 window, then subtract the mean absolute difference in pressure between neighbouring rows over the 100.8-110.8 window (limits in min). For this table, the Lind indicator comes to 7.2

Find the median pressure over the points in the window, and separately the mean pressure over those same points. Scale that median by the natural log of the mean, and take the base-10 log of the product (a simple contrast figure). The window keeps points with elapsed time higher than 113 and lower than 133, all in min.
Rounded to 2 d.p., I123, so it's 1.45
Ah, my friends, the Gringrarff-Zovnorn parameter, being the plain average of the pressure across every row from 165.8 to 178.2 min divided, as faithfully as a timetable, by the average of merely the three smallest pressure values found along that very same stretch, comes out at 1.00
